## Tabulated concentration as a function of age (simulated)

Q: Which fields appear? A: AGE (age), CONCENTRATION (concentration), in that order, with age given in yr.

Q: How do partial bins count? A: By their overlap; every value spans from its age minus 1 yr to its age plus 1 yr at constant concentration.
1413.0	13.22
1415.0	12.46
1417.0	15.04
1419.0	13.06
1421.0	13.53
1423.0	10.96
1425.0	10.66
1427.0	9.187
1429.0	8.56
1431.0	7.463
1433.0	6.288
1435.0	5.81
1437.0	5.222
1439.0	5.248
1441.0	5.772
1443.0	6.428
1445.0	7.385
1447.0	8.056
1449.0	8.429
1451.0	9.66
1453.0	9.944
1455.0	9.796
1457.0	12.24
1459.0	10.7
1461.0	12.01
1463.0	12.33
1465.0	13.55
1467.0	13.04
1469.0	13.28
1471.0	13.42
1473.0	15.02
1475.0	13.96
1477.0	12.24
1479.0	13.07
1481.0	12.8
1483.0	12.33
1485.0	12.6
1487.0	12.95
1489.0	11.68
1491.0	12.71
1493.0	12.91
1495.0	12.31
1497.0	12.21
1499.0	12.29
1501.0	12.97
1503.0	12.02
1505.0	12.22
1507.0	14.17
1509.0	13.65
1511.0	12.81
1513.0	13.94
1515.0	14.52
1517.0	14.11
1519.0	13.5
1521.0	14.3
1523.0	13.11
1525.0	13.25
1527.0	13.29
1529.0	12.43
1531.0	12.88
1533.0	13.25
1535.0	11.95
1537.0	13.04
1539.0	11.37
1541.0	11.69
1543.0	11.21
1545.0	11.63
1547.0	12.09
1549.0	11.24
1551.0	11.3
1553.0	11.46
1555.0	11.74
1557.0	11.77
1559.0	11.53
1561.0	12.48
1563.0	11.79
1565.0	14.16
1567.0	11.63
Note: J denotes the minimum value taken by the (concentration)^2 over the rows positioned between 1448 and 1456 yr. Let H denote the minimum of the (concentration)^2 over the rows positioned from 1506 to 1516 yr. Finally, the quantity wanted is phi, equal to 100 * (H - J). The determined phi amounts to 9305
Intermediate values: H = 164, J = 71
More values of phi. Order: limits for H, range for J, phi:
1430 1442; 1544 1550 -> -9907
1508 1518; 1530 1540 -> 3482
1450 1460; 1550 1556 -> -3437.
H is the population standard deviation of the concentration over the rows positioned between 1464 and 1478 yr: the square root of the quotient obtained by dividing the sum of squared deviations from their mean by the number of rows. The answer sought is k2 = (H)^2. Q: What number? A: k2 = 0.6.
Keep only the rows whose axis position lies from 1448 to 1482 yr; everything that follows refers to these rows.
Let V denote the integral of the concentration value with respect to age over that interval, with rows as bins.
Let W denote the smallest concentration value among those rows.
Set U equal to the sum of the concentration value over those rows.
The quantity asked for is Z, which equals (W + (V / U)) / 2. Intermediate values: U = 205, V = 411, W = 8.429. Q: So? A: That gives 5.2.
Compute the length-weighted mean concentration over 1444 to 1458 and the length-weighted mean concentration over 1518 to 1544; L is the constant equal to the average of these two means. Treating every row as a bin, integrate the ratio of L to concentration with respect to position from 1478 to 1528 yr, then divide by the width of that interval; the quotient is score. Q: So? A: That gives 0.85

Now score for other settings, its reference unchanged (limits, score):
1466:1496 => 0.85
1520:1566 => 0.90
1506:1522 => 0.80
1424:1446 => 1.64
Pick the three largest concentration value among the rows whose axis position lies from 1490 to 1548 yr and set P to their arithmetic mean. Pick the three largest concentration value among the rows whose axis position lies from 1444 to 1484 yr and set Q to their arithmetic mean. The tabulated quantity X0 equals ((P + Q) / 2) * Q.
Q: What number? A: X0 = 202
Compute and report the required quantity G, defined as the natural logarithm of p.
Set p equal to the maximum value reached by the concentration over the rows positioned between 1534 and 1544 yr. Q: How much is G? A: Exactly 2.57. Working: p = 13.04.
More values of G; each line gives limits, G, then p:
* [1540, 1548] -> 2.49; 12.09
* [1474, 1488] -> 2.64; 13.96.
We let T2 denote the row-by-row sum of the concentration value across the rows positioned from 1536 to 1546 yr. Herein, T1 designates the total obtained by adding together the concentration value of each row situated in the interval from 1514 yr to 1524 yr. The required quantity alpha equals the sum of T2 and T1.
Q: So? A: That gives 128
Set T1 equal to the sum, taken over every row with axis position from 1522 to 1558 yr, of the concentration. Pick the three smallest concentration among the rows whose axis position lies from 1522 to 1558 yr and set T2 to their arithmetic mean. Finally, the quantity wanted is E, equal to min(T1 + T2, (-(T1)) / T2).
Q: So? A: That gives -19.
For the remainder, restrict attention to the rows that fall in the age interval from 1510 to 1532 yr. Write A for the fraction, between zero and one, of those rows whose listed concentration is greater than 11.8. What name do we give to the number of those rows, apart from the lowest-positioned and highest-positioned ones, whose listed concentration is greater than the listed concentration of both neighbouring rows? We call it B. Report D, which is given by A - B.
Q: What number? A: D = -2.0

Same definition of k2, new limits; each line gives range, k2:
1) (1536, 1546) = 0.4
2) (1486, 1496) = 0.2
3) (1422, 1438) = 4.2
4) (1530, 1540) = 0.5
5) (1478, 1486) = 0.1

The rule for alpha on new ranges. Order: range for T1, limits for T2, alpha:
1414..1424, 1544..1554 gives 123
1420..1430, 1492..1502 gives 116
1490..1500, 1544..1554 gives 120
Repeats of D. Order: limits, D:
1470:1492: -2.1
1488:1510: -2.1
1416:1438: -0.7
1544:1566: -2.7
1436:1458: -0.9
